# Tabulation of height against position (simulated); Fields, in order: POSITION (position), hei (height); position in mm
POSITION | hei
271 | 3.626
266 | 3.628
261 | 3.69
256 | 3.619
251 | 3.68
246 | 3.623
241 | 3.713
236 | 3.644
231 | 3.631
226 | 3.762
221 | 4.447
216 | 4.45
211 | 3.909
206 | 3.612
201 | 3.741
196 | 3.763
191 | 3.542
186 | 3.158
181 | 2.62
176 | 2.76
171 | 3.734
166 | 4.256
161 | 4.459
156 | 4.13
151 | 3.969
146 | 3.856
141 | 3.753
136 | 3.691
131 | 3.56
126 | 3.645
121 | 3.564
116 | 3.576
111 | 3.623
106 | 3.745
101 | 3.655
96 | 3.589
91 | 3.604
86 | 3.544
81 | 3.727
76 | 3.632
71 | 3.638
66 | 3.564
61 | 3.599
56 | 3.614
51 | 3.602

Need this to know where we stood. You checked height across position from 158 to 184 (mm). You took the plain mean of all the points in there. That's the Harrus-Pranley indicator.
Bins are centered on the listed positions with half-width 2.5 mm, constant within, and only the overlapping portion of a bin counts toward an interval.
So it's 3.57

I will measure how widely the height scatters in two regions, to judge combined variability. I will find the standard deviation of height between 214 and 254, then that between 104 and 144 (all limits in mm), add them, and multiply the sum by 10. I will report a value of 4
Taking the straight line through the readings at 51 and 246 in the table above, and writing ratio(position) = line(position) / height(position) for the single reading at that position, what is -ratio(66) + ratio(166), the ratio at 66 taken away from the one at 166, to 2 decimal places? -0.16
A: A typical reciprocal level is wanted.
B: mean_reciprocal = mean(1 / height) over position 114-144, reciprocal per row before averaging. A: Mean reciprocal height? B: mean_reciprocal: 0.275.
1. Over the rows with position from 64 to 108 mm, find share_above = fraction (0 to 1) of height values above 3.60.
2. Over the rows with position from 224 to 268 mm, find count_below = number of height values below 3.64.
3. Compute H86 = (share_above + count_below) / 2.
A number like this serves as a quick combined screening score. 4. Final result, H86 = 2.33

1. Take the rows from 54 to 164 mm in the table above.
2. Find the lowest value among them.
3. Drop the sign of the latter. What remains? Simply 3.54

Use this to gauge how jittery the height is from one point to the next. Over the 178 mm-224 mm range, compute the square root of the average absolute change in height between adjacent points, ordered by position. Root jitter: 0.517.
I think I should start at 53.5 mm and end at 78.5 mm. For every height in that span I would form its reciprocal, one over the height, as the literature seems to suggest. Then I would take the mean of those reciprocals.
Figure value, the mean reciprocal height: 0.277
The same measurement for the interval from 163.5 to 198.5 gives 0.302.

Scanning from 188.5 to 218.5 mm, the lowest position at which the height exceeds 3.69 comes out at 196 mm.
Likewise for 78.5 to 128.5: 81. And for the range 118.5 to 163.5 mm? 136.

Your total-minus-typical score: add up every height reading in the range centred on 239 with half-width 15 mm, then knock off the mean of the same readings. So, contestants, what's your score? 18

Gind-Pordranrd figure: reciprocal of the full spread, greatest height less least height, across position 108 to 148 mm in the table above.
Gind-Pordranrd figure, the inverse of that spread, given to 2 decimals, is 3.38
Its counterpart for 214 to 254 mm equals 1.21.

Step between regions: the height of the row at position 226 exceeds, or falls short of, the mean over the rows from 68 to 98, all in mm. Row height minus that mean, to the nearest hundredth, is 0.14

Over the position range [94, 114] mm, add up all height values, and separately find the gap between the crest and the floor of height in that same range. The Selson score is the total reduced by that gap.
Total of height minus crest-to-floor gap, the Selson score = 14.5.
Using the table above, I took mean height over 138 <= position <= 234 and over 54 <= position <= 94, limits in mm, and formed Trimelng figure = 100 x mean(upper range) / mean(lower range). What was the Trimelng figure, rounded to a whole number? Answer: 104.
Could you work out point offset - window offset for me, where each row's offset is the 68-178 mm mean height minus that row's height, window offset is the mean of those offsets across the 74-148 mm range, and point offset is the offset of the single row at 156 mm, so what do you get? -0.48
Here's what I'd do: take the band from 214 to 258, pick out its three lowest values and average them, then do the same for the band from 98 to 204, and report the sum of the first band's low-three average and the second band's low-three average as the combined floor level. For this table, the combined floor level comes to 6.47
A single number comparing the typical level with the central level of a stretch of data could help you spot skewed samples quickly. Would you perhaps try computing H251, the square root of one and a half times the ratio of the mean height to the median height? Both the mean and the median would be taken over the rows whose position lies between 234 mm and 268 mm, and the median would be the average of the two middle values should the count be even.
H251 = 1.23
